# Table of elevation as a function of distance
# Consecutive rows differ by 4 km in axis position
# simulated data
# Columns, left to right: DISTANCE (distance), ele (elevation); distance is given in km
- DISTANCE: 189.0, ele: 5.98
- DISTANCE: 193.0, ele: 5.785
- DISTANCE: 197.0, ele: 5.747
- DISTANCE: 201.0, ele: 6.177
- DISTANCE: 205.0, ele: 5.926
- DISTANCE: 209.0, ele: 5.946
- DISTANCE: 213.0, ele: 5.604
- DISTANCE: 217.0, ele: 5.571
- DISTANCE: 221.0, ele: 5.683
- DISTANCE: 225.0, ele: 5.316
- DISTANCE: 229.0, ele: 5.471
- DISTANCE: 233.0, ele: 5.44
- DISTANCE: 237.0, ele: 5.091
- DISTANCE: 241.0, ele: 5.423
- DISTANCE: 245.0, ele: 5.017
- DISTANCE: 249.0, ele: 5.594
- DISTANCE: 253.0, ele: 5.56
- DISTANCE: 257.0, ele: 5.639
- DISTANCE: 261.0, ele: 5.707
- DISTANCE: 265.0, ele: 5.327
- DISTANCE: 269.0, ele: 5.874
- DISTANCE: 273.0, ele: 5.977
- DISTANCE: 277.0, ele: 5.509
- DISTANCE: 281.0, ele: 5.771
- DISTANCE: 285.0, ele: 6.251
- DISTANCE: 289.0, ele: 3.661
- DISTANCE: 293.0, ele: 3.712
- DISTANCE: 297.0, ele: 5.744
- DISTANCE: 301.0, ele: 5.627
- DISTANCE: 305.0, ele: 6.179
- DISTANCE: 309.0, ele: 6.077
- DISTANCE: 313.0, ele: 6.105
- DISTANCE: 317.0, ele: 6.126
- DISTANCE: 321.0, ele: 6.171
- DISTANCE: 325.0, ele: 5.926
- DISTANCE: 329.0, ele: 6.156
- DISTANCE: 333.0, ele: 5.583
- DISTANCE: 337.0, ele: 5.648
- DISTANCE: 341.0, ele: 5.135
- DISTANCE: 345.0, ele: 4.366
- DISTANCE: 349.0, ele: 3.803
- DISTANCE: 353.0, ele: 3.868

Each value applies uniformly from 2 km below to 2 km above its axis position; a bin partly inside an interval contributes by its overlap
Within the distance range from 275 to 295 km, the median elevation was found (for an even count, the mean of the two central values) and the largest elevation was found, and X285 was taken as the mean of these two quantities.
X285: 5.88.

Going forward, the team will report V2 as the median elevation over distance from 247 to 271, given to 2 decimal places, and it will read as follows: 5.62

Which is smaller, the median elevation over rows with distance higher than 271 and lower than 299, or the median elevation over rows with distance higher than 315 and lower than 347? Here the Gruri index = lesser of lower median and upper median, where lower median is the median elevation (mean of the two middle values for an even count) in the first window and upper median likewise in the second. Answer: 5.7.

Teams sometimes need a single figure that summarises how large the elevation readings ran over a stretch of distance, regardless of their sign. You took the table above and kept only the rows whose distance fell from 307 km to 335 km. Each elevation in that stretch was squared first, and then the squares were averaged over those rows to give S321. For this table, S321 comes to 36.3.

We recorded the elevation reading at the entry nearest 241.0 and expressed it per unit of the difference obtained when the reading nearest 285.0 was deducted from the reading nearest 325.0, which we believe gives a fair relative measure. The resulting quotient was -17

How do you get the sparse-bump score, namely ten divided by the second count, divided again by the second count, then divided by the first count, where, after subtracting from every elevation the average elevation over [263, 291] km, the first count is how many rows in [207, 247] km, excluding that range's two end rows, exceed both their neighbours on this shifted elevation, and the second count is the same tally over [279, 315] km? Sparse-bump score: 0.370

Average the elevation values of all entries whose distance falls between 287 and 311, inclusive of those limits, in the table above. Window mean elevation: 5.17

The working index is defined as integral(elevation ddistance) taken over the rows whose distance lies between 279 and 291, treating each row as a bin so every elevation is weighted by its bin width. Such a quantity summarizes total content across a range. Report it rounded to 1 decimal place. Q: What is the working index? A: 62.7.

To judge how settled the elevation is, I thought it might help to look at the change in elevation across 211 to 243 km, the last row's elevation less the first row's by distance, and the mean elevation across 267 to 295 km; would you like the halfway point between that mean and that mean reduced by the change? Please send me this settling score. 5.34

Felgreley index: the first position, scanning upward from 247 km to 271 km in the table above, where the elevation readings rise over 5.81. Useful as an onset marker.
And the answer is 269.0 km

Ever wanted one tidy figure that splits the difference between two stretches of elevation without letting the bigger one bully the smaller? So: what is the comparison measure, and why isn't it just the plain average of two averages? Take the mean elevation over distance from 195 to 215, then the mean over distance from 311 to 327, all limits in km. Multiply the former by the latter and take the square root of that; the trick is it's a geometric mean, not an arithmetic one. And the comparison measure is 5.98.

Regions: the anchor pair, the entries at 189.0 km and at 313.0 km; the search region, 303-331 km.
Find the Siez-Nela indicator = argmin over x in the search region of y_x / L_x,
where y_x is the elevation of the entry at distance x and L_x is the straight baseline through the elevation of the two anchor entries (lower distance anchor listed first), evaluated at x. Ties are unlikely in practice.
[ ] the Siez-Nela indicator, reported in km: 325.0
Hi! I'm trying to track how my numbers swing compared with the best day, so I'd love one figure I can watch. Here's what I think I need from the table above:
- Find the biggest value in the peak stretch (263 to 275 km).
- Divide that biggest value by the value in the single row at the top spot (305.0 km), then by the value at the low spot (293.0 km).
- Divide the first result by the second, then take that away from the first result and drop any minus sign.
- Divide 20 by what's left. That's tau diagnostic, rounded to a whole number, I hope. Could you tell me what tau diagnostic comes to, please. 55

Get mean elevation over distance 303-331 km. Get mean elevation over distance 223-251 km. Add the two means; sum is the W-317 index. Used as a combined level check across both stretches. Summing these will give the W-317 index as 11.4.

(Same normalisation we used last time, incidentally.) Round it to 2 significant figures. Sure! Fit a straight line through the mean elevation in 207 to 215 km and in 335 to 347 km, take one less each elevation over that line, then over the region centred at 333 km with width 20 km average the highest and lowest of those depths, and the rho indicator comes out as -0.11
